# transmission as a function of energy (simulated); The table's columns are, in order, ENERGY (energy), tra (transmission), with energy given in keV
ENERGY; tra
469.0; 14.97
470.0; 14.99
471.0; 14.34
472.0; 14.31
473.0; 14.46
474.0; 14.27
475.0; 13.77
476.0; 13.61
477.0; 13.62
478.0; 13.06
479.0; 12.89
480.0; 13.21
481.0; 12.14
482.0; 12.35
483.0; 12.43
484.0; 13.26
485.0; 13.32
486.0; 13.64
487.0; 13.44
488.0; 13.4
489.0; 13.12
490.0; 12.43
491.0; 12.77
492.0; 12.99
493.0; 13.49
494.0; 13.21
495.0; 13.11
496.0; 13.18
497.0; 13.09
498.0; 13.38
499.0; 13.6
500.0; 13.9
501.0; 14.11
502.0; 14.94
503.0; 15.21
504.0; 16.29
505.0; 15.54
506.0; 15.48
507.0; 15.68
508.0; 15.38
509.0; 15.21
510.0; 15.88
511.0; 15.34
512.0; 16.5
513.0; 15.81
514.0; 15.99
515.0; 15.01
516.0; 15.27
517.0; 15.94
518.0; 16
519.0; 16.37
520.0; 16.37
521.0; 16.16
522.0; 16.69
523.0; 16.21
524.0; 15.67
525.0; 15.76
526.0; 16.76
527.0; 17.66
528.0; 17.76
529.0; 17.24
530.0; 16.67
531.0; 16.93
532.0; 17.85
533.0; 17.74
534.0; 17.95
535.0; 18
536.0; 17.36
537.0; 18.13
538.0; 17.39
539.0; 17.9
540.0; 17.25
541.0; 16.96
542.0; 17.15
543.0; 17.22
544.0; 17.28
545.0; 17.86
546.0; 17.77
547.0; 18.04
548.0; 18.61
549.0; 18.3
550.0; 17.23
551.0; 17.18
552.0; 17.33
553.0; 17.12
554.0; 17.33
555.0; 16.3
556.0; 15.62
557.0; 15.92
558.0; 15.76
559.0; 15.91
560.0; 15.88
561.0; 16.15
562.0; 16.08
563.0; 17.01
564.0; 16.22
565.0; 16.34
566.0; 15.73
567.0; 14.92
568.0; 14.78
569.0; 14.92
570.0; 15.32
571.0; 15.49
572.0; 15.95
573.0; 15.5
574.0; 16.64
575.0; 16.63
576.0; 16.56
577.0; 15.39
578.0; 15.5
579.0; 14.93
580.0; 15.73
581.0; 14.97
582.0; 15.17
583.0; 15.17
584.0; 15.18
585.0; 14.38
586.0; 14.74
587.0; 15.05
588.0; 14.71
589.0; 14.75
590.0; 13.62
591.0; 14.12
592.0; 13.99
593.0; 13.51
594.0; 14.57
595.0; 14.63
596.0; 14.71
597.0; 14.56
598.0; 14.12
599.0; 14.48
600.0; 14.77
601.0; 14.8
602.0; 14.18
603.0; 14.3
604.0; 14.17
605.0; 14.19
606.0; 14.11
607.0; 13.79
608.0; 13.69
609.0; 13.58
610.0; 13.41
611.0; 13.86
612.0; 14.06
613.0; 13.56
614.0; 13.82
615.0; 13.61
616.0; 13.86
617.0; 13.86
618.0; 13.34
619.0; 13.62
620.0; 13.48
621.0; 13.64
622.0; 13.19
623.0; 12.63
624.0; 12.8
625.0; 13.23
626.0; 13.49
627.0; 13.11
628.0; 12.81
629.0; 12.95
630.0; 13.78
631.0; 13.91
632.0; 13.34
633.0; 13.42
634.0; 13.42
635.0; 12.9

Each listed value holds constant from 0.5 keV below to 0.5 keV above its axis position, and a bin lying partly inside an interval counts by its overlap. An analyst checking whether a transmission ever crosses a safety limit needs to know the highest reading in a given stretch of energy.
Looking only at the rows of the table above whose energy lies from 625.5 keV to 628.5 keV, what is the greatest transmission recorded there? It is 13.49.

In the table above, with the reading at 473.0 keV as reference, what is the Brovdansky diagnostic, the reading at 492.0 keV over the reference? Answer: 0.90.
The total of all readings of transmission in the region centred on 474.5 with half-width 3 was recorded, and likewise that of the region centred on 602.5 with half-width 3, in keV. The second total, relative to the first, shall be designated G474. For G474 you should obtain 1.03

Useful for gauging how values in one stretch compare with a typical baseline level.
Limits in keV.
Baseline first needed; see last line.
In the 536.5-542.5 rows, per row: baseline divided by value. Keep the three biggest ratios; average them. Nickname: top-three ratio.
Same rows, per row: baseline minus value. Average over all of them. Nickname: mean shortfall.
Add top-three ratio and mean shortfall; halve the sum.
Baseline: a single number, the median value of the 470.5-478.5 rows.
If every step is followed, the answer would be -1.3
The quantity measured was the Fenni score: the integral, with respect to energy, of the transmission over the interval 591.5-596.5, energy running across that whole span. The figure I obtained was 71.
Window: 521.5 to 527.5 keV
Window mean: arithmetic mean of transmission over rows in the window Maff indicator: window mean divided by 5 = 3.3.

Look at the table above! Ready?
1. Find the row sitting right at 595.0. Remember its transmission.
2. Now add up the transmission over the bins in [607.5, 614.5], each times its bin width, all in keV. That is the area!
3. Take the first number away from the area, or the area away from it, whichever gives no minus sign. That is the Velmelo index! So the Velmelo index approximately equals 81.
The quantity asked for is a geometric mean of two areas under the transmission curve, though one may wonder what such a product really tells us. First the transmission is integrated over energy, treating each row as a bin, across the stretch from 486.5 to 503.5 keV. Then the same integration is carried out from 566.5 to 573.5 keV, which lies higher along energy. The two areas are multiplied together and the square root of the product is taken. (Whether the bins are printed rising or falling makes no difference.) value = 157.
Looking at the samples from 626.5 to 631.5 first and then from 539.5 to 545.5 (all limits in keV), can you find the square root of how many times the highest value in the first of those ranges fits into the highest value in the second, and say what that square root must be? 1.13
